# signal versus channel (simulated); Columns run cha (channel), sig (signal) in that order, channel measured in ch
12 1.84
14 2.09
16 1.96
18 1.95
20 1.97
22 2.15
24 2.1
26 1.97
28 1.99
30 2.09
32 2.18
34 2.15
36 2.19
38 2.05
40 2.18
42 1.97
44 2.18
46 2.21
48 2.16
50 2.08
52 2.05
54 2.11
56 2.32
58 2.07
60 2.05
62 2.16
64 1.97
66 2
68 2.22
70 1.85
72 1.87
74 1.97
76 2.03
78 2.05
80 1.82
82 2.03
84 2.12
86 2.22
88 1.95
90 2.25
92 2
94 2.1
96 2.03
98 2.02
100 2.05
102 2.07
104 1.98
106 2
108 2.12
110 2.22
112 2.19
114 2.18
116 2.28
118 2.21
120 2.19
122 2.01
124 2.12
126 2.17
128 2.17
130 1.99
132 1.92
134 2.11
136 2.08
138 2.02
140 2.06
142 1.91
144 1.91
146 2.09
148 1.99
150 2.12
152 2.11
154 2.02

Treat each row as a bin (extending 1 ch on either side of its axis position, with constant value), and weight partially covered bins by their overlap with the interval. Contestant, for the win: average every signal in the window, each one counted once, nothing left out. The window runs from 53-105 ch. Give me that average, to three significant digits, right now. 2.05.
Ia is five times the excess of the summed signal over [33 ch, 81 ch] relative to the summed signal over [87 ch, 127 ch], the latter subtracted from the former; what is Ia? 38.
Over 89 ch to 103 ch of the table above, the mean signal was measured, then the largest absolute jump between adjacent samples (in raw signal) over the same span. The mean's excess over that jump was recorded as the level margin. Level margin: 1.82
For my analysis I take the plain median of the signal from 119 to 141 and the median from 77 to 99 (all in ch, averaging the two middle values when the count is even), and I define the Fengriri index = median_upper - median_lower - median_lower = -1.98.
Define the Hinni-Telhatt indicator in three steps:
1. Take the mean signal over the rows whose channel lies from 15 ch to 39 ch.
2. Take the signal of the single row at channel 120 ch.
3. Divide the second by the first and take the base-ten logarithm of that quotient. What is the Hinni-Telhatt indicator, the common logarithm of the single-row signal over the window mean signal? 0.026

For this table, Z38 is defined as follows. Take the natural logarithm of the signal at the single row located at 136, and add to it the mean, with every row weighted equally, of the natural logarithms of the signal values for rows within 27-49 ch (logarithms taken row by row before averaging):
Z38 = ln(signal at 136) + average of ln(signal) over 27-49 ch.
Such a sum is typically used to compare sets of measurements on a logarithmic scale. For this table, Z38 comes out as 1.48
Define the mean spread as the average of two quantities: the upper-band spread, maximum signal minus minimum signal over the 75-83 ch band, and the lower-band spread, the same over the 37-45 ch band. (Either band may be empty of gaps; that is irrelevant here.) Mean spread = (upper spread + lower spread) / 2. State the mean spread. 0.220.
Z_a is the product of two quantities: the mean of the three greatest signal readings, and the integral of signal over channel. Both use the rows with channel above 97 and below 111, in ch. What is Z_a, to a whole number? 62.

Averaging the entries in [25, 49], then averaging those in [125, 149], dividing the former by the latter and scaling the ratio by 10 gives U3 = 10.4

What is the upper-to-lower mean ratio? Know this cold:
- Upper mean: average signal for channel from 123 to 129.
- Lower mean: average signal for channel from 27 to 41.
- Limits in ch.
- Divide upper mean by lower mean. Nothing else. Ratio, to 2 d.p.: 1.02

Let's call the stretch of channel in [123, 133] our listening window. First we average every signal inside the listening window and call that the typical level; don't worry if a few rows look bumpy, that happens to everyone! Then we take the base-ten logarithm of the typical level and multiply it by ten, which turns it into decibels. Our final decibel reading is 3.17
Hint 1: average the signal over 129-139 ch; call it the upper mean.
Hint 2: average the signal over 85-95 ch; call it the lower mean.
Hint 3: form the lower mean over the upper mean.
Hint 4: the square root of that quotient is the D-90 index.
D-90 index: 1.020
